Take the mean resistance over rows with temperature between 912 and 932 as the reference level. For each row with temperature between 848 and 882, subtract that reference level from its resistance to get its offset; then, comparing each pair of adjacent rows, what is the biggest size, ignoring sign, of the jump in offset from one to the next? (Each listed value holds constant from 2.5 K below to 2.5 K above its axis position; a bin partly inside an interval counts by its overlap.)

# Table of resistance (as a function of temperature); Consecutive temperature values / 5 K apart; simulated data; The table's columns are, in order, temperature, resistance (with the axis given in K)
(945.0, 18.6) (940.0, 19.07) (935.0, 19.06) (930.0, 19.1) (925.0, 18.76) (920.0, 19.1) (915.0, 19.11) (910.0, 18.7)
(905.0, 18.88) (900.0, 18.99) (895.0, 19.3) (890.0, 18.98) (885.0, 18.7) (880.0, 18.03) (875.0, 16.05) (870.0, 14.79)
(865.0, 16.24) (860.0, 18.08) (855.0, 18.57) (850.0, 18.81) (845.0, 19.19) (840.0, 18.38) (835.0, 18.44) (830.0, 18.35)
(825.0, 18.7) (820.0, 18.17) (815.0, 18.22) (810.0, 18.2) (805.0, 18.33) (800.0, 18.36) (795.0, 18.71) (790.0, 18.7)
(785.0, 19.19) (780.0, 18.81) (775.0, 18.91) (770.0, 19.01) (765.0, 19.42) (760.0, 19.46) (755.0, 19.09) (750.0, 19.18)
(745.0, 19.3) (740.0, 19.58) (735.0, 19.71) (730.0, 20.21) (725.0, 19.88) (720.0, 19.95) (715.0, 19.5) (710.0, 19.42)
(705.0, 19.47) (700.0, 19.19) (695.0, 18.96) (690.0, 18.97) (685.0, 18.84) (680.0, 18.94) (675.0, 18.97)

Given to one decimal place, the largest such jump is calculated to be 2.0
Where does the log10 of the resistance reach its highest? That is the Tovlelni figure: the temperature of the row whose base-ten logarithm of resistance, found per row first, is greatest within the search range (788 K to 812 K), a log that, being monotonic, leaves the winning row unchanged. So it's 795.0 K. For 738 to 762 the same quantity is 740.0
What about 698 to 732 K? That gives 730.0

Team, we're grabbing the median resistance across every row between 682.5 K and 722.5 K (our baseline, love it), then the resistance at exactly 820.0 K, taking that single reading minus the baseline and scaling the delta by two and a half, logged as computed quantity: -2.8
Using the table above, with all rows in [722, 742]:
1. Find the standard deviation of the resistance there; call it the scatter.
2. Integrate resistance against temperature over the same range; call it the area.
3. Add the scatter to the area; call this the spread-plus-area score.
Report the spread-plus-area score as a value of 397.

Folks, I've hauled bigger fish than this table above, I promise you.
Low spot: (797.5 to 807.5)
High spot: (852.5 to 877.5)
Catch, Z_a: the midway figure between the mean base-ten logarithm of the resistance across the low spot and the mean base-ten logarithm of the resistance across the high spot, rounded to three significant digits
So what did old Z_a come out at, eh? 1.24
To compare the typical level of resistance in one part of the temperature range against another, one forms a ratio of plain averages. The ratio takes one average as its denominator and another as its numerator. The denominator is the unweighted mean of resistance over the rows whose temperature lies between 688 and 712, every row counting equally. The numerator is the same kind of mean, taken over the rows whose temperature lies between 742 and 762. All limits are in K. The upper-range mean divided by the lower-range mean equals 1.00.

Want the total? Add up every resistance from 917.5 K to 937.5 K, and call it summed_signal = 76.0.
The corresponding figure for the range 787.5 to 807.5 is 74.1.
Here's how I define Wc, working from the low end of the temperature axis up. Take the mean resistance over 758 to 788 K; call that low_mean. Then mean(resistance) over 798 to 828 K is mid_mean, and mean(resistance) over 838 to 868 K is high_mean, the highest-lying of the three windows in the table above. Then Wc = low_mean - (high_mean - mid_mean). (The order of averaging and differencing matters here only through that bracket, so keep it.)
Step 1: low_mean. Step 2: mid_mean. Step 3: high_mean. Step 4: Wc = 19.3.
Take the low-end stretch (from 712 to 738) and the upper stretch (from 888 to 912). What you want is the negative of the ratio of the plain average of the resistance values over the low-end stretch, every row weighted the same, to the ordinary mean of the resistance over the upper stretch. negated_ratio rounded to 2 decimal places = -1.05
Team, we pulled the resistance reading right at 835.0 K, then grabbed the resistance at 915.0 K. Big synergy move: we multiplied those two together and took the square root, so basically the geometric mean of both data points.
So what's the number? 18.8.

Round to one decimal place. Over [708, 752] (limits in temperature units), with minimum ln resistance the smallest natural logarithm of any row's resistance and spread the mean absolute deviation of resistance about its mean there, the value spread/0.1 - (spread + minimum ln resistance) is -0.5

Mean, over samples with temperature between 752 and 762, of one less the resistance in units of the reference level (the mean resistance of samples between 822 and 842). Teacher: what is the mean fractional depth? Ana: -0.04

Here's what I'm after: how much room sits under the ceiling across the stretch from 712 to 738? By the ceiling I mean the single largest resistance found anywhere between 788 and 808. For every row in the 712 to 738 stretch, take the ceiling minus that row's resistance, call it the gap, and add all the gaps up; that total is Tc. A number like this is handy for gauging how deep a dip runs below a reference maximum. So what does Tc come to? -6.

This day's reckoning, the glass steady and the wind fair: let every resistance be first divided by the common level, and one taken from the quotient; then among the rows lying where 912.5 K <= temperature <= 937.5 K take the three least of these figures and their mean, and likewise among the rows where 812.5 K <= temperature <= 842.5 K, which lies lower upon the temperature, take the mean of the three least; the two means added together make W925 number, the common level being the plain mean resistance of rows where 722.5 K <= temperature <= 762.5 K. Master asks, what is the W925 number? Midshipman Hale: -0.10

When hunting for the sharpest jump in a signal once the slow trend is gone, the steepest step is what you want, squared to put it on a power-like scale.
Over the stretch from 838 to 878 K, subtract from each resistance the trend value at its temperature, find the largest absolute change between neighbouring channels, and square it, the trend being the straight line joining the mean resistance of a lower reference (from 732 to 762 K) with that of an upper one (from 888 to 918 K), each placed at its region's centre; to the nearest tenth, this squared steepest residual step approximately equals 3.3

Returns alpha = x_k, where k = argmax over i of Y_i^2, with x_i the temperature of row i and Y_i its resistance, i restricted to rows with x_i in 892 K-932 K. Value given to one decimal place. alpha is 895.0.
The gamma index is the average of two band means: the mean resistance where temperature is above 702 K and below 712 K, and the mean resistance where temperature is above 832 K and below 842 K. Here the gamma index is 18.9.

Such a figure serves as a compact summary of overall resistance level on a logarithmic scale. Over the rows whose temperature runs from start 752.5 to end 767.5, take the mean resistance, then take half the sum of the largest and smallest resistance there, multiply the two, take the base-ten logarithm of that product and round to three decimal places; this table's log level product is 2.571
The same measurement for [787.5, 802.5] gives 2.537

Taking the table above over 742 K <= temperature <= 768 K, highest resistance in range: 19.46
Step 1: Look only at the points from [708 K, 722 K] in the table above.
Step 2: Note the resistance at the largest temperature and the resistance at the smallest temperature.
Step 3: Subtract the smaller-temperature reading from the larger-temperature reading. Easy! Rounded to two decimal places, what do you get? 0.53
